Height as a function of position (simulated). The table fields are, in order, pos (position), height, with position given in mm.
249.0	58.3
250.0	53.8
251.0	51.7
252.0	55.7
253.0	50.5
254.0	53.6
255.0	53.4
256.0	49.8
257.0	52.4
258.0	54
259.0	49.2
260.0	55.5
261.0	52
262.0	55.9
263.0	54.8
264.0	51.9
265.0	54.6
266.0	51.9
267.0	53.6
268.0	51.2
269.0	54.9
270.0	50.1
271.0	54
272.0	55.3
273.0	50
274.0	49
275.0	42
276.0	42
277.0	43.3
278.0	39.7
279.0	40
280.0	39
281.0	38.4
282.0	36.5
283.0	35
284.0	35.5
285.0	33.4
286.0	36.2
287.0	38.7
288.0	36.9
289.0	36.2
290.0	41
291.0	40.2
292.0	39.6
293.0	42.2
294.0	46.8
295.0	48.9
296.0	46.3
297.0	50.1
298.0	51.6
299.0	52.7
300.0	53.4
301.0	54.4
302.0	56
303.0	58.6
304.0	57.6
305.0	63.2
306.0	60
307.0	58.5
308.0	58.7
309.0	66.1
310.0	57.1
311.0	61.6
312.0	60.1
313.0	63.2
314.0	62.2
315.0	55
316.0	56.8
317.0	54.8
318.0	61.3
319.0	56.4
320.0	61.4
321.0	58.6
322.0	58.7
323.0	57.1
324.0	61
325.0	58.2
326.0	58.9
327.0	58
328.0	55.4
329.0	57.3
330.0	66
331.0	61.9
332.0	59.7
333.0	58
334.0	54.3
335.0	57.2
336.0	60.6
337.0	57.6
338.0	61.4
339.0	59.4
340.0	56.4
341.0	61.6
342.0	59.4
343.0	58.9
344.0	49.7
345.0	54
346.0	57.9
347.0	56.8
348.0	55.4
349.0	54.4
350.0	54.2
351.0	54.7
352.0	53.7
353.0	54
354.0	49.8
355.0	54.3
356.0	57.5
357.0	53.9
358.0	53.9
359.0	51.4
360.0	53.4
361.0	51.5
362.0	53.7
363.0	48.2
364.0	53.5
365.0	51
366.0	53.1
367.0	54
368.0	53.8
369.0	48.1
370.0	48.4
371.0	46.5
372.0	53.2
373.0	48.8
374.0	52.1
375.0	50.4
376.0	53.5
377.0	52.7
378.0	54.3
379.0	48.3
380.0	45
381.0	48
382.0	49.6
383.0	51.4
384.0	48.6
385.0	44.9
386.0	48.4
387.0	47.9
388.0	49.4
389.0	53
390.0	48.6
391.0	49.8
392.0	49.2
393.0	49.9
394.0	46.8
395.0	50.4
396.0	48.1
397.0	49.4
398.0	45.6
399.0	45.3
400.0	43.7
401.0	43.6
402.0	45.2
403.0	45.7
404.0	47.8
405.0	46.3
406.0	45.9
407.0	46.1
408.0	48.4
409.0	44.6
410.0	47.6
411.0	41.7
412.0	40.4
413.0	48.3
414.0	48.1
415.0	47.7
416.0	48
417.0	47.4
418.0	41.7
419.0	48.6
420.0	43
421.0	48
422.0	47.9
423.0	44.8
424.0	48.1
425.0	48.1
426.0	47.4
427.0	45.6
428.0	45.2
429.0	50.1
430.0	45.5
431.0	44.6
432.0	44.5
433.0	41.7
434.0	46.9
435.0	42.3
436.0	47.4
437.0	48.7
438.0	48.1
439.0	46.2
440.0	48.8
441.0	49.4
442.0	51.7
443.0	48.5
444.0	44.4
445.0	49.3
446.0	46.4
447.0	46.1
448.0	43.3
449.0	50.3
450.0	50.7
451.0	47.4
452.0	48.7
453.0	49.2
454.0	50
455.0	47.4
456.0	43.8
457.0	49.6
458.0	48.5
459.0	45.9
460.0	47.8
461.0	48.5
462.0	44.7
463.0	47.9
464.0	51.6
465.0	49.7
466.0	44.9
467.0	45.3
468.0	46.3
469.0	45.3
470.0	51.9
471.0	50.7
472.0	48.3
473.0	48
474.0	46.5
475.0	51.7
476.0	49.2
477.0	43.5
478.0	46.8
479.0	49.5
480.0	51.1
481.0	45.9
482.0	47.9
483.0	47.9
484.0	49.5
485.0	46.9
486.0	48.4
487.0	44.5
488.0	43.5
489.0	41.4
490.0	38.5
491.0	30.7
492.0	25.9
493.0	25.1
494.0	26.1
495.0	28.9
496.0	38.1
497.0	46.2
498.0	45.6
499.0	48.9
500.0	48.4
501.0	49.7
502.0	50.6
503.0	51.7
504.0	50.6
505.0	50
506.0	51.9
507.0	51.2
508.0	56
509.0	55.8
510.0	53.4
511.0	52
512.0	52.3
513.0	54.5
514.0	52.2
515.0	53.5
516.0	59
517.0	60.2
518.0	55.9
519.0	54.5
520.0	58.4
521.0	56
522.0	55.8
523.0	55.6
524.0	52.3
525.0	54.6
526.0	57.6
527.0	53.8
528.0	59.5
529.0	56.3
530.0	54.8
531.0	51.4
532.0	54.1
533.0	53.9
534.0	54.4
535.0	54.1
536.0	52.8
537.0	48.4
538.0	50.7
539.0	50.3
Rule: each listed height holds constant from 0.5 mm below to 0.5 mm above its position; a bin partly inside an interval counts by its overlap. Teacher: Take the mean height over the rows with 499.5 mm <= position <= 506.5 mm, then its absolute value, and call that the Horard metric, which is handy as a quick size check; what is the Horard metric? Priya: 50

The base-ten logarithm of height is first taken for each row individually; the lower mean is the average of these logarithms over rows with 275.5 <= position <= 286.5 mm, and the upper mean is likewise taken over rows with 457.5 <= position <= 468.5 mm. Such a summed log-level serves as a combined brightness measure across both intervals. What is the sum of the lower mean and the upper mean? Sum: 3.25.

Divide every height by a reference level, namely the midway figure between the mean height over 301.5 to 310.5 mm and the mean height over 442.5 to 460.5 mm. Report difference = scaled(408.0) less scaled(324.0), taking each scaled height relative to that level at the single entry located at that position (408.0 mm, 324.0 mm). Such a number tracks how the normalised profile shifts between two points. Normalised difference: -0.24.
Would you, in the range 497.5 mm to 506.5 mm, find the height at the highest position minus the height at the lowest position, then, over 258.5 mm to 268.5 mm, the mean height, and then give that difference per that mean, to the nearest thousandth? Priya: 0.119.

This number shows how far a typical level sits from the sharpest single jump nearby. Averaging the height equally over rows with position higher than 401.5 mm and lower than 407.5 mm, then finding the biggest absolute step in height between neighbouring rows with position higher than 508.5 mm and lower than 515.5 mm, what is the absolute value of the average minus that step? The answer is 43.8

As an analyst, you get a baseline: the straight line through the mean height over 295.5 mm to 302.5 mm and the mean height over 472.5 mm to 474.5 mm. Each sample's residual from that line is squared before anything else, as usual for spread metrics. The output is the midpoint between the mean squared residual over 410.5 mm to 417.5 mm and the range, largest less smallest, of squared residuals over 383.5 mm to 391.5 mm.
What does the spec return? 20.8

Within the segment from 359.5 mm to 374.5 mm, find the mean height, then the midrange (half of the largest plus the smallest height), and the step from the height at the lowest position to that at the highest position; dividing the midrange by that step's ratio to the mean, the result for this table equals -1982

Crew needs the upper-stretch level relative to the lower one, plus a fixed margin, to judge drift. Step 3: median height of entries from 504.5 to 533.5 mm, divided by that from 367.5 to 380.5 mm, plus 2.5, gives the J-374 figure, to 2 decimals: 3.58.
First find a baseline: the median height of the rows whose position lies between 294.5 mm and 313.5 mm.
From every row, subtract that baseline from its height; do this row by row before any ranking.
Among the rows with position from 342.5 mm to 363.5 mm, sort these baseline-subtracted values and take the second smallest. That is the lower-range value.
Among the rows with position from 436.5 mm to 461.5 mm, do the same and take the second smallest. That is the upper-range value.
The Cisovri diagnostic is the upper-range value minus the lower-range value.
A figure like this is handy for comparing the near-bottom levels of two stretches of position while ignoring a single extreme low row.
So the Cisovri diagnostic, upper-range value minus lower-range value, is -6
